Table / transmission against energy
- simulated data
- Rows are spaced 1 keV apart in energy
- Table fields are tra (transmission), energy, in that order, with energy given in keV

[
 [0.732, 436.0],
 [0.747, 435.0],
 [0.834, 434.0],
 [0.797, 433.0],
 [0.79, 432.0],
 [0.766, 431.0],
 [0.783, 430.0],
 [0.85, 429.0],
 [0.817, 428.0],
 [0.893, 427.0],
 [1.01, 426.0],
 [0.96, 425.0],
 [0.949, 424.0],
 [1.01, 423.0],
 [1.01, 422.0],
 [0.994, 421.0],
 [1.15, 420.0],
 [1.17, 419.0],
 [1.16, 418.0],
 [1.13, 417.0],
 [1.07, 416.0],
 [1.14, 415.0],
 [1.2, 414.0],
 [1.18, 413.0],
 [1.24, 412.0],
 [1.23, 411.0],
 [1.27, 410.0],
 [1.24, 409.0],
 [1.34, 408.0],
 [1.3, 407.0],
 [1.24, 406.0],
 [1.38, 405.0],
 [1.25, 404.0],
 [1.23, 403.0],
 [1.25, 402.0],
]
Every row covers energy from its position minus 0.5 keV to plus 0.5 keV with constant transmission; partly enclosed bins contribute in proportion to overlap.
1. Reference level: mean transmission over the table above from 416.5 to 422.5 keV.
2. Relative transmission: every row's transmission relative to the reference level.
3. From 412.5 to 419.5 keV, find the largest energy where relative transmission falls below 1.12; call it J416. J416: 419.0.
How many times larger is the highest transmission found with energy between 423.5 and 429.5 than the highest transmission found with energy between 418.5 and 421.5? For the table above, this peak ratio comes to 0.86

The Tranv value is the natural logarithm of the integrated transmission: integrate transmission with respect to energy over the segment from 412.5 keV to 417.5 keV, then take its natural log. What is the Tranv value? 1.74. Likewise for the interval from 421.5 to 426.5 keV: 1.60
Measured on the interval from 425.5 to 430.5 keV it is 1.47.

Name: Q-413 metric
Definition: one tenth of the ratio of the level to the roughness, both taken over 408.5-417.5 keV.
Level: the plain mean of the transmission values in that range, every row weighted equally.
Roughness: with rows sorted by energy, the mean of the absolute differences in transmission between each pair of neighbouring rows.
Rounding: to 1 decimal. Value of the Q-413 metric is 2.7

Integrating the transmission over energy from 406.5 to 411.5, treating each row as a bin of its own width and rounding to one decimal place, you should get 6.4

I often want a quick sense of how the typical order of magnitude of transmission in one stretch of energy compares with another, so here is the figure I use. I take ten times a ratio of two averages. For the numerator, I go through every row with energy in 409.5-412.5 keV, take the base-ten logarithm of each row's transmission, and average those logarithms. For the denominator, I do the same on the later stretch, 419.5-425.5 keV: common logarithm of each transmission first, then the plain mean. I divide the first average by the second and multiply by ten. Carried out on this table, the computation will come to 219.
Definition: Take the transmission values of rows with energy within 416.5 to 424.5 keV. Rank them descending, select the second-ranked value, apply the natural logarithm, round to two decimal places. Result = 0.15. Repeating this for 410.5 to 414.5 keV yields 0.21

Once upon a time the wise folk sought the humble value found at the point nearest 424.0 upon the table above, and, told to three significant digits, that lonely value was 0.949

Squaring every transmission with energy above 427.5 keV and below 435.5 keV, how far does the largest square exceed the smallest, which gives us 0.16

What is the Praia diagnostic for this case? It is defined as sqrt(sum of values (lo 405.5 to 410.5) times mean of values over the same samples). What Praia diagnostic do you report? 2.9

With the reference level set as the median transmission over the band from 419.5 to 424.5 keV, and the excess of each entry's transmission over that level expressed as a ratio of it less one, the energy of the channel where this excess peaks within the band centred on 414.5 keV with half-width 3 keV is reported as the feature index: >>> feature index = 412.0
